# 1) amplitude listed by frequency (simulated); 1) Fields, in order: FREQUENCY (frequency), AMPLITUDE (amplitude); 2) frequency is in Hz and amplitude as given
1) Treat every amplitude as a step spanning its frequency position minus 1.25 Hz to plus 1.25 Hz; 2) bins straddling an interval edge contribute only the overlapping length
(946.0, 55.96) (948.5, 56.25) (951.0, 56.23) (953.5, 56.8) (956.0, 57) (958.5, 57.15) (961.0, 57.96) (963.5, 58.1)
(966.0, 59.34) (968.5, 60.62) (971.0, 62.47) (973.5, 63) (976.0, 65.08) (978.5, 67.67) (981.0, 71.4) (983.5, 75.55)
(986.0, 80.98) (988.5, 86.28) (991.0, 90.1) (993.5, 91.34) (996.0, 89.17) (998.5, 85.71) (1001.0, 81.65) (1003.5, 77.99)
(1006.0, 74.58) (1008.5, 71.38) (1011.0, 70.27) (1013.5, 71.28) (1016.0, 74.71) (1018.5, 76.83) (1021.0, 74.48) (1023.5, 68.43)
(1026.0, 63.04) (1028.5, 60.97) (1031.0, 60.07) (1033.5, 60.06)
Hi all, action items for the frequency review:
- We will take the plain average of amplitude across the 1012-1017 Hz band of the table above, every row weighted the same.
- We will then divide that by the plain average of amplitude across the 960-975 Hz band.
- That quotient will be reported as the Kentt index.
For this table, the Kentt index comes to 1.21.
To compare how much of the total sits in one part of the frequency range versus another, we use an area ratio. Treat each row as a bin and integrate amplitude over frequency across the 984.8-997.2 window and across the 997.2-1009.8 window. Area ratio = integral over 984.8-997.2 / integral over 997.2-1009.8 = 1.1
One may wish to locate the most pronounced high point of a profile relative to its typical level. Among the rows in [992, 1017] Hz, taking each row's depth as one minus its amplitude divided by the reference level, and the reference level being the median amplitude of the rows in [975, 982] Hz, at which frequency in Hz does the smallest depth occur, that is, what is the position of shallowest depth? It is 993.5 Hz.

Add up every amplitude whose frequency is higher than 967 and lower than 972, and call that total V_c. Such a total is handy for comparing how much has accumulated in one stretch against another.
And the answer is 123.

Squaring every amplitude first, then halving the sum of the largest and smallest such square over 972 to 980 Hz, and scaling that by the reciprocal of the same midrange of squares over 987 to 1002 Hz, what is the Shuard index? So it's 0.57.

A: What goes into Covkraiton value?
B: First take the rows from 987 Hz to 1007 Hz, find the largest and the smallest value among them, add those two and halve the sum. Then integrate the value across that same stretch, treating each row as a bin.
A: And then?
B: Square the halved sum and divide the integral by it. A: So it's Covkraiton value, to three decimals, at 0.246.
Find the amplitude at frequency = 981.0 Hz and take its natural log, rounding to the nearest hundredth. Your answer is 4.27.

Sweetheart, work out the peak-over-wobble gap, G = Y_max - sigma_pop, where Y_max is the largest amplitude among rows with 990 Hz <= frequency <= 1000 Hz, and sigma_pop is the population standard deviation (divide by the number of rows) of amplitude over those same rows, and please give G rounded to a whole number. 89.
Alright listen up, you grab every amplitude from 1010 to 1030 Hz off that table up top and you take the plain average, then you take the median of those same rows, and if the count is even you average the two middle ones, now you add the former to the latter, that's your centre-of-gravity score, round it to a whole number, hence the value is 141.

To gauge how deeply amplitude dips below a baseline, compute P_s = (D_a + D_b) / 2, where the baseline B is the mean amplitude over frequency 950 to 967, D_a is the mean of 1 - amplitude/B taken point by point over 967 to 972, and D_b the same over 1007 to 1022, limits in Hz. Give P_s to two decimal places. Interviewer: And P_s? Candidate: -0.17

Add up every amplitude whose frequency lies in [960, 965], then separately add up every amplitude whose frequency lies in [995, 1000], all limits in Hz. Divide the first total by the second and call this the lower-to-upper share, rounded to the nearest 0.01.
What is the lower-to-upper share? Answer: 0.66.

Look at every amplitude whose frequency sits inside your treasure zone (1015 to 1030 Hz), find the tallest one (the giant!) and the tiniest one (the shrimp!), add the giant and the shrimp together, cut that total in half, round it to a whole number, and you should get 69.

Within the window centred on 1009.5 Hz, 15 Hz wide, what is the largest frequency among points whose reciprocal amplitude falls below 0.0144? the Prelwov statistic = 1016.0 Hz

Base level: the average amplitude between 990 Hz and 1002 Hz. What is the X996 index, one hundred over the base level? 1.14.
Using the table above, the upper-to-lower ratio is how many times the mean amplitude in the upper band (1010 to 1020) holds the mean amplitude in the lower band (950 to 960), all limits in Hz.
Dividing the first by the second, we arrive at 1.29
